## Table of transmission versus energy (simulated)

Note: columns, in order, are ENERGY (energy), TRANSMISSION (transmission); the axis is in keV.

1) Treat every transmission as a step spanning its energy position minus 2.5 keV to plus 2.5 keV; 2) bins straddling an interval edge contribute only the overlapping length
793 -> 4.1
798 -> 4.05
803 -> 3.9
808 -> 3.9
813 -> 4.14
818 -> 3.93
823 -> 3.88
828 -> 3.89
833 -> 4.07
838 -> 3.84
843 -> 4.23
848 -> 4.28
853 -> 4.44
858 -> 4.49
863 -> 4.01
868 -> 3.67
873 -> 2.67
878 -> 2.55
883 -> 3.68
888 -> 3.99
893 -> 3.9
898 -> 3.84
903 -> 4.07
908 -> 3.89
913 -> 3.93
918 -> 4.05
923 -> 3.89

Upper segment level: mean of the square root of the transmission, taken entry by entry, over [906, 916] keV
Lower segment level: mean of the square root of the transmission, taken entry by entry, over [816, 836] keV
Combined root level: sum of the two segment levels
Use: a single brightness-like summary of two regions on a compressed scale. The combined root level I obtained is 3.96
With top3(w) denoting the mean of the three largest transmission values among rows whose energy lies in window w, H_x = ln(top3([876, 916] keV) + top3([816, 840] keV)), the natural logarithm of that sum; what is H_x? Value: 2.07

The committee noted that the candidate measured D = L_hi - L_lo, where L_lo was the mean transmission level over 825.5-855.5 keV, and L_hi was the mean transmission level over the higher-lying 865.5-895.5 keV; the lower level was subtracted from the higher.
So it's -0.7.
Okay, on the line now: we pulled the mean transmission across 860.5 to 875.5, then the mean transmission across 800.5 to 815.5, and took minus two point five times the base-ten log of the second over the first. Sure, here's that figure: -0.16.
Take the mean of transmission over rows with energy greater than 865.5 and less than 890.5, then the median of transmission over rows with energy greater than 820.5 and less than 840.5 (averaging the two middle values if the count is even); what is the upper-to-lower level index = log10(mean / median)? -0.07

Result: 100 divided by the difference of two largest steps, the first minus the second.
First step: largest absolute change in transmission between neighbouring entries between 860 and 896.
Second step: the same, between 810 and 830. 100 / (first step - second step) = 109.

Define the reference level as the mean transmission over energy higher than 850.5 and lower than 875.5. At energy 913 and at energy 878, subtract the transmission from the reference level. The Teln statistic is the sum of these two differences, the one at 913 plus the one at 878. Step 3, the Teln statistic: 1.2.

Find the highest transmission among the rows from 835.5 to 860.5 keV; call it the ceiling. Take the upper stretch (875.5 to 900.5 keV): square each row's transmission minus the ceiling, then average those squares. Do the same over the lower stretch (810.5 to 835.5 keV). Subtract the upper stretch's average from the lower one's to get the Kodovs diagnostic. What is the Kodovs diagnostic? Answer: -0.82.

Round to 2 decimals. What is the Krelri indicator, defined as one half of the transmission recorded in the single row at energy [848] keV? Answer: 2.14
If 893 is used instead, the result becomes 1.95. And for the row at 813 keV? 2.07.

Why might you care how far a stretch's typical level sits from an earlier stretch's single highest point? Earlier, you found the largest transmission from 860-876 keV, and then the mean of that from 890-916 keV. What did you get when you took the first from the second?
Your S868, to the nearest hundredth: -0.08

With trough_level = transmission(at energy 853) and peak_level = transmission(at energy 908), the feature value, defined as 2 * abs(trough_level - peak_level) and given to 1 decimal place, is 1.1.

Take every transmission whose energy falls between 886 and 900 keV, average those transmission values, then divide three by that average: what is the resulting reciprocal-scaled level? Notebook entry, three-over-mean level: 0.767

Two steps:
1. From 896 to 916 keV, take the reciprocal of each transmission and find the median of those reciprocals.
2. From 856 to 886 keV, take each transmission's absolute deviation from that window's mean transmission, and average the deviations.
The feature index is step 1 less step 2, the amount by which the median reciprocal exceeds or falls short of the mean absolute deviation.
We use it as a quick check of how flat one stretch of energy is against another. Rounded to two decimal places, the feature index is -0.35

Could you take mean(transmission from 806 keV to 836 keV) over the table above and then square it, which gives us 15.7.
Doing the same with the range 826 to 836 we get 15.8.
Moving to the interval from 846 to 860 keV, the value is 19.4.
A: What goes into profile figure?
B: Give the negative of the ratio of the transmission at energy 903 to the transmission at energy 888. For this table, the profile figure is -1.020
